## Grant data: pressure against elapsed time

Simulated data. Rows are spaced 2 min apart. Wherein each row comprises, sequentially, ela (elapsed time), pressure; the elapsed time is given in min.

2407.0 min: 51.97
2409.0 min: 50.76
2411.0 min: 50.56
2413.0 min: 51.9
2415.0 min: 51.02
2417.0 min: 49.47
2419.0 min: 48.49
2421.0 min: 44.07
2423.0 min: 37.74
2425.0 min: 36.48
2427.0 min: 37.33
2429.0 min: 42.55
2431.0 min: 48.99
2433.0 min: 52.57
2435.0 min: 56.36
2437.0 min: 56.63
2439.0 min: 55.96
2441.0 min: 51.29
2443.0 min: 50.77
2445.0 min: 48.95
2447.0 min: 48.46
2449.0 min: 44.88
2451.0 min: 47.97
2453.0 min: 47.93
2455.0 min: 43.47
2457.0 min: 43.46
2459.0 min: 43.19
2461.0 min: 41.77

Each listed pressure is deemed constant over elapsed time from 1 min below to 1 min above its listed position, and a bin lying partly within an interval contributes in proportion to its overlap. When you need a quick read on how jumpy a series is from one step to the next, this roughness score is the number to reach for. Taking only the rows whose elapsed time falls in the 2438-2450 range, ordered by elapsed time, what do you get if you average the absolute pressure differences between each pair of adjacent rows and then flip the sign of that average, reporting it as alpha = -2.2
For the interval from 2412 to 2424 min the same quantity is -2.8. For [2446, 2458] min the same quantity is -2.2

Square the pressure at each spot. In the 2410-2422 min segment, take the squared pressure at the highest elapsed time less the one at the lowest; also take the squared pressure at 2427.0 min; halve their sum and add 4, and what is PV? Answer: 394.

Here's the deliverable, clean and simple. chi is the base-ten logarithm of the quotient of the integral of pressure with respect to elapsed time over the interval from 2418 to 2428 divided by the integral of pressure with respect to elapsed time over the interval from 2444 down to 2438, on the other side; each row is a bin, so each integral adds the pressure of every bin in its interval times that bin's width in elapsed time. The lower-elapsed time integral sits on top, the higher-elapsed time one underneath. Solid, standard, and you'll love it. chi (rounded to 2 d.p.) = 0.11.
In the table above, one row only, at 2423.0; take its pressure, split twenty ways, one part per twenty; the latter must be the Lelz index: 1.89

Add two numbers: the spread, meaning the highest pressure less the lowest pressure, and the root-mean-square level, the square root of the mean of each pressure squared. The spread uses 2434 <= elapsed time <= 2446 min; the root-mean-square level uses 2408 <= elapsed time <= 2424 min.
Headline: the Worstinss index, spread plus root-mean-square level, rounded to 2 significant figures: 56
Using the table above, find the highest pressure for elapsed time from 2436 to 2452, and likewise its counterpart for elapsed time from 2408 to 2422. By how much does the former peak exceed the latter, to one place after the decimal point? 4.7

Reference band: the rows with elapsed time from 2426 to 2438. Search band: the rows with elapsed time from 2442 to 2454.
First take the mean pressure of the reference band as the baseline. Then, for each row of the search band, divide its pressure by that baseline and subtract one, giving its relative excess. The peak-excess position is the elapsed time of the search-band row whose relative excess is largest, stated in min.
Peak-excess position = 2443.0 min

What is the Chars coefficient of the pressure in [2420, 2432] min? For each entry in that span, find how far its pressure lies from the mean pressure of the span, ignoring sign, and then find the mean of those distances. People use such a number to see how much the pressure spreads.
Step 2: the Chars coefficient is 4.0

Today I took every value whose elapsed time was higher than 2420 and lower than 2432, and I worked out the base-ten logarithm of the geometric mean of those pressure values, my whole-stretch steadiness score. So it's 1.61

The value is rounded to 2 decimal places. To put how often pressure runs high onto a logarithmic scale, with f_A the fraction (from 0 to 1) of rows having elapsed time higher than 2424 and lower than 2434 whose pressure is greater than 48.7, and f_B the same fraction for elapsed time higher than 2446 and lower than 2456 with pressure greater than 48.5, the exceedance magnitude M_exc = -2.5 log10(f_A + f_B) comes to 0.99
